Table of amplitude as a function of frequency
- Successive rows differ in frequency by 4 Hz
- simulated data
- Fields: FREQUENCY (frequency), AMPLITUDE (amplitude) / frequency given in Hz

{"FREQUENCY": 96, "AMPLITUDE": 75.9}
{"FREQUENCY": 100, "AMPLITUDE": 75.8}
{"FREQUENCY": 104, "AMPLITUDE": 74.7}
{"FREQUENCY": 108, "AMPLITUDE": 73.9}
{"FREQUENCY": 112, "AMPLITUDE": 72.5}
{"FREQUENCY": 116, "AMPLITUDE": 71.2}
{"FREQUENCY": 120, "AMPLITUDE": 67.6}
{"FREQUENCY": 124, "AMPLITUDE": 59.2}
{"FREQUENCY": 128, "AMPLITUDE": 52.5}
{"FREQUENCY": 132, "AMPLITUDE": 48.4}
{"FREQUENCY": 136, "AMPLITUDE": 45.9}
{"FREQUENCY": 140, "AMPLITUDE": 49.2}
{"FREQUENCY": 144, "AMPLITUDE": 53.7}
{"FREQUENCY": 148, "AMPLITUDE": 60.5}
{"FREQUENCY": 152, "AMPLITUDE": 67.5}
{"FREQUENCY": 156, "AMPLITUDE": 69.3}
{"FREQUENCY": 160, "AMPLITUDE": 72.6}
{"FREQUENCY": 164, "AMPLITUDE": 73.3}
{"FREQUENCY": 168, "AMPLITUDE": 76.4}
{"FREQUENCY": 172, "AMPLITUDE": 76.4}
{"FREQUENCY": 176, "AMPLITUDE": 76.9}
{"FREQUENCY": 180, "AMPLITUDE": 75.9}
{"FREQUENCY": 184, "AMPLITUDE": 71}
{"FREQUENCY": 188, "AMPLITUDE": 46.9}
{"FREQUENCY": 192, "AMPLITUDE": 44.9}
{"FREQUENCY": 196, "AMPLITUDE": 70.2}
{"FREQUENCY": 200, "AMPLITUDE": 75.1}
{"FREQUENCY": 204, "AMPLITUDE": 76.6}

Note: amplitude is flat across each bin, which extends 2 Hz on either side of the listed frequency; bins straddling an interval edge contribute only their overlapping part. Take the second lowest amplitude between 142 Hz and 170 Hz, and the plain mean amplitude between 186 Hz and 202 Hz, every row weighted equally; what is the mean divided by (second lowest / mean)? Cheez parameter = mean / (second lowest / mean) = 58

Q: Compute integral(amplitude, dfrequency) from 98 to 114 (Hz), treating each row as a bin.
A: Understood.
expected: 1188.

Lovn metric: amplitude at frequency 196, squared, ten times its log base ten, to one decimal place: 36.9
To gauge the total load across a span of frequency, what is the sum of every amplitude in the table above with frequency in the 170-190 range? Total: 347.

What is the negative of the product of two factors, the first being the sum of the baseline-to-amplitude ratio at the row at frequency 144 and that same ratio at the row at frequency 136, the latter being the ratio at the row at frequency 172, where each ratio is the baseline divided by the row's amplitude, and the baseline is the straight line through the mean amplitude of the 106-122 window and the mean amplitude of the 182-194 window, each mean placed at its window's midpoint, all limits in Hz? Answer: -2.0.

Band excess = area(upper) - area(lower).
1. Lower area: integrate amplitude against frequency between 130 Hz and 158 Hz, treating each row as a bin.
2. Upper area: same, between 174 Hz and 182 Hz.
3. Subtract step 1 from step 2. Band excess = -967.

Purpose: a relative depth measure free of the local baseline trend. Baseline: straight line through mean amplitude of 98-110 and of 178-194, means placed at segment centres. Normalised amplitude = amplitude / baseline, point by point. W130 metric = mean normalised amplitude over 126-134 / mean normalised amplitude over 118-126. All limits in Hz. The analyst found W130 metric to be 0.81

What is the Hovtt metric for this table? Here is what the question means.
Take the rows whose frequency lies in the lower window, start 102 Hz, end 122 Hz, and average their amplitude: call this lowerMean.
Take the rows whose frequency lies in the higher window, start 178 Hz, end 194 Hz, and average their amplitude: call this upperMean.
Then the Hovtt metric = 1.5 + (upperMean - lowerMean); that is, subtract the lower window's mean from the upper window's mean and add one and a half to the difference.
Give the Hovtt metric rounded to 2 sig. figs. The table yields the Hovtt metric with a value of -11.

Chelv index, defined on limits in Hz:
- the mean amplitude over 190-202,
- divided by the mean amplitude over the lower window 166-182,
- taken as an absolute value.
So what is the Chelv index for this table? 0.83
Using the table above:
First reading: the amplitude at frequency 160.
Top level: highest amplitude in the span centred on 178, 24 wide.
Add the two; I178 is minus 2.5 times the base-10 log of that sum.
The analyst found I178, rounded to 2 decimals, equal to -5.44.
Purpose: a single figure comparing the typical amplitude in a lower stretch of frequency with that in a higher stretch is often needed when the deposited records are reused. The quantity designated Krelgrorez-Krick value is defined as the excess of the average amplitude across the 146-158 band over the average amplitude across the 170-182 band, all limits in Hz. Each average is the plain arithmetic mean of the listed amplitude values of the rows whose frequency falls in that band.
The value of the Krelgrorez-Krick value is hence -11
